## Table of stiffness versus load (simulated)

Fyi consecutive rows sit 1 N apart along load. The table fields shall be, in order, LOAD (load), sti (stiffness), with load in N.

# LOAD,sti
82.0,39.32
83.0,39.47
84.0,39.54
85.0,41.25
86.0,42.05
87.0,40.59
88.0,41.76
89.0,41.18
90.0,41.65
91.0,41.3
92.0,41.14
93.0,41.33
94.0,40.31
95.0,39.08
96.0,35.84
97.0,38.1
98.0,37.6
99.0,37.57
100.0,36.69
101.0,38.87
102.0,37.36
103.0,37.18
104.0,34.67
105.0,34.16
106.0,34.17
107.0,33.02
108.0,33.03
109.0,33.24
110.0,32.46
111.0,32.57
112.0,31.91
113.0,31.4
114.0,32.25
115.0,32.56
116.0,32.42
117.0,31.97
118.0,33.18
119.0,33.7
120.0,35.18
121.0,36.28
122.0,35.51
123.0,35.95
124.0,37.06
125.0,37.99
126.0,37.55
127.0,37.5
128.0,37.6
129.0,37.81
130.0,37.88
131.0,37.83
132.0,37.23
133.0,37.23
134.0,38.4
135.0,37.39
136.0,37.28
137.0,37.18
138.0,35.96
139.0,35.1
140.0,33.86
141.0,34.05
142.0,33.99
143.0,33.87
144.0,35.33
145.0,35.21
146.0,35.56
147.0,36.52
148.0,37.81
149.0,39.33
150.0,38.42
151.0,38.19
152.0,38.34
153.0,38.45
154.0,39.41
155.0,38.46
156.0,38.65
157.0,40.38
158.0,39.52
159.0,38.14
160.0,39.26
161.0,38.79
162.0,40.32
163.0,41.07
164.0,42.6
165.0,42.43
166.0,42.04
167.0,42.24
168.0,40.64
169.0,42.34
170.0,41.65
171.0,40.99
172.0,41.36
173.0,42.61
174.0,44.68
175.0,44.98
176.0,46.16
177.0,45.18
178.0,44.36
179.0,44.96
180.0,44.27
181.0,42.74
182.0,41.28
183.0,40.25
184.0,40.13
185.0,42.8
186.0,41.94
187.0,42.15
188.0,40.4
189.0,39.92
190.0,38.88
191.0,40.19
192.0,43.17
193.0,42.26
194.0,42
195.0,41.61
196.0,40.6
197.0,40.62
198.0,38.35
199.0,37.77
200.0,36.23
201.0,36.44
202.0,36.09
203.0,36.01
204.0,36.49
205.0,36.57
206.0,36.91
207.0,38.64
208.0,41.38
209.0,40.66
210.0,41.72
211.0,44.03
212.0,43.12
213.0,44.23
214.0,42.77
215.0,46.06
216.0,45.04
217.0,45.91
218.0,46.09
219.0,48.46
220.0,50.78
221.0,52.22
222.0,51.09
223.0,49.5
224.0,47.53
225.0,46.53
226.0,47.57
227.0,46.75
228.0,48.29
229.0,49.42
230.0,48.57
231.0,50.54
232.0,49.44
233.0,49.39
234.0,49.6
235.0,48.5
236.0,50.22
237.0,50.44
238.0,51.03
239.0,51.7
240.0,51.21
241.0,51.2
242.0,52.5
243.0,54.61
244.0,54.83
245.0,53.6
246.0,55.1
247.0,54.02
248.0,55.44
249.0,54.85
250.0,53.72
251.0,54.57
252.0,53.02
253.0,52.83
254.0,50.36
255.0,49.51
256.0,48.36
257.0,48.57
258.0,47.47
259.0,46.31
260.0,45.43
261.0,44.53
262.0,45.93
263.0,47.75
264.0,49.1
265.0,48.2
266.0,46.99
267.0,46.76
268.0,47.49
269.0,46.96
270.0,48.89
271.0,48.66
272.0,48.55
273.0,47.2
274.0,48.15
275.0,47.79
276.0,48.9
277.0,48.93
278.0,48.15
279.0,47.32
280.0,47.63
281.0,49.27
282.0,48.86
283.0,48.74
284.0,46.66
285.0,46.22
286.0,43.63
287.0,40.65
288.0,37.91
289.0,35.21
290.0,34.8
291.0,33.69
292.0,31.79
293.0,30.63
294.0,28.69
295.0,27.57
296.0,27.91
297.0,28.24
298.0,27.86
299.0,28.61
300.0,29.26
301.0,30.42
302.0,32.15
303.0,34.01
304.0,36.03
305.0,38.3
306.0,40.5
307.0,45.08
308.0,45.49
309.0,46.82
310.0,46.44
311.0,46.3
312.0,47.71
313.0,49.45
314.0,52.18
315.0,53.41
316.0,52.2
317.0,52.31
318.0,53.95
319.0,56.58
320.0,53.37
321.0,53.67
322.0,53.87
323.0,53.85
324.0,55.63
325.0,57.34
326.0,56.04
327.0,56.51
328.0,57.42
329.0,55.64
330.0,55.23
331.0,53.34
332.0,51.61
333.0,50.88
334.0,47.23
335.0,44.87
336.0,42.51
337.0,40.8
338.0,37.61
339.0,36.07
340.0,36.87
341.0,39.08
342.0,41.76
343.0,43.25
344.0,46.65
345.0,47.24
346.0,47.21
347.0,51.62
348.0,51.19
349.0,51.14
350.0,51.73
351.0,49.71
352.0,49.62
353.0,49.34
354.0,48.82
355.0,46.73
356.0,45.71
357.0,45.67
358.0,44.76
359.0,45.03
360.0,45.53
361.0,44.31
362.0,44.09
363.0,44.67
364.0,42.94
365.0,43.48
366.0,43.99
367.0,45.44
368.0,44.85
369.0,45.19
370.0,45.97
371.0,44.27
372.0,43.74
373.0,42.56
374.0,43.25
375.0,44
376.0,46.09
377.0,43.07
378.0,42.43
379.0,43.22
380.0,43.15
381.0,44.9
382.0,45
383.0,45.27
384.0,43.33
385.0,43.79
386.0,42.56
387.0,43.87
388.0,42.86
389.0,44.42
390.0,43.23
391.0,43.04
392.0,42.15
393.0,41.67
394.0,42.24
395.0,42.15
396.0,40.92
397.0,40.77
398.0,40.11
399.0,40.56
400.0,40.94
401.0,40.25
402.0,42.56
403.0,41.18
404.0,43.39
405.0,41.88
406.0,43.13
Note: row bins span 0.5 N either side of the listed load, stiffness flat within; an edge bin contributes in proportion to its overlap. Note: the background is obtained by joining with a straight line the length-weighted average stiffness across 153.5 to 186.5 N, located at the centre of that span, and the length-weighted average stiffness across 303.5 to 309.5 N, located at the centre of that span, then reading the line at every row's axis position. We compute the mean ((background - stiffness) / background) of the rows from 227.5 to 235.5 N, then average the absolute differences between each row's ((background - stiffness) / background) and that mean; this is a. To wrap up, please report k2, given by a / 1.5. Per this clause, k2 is 0.009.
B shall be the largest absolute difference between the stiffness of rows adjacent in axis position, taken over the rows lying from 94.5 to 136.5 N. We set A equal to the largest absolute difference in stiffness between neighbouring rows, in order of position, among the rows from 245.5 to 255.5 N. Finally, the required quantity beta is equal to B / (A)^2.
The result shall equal 0.53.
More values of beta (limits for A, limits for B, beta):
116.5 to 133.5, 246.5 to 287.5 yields 1.36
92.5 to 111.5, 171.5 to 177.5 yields 0.20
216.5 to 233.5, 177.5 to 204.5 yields 0.53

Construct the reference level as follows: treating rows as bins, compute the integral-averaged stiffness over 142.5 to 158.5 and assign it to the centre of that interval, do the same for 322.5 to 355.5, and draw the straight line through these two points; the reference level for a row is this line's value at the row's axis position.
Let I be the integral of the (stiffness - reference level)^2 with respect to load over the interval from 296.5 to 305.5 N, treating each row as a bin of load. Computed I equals 2066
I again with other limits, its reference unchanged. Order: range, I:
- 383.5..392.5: 611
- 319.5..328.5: 530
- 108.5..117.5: 97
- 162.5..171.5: 92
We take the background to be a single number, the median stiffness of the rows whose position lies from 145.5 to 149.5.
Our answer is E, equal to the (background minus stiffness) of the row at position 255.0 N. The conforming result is -12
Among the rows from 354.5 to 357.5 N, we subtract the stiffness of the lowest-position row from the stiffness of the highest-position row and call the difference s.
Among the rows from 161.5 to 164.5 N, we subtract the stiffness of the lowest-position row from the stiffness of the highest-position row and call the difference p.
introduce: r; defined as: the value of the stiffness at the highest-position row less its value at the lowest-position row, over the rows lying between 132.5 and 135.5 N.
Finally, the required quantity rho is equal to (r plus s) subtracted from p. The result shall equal 3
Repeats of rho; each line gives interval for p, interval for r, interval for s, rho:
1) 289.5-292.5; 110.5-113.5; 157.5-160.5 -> -2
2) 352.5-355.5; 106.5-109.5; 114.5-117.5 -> -2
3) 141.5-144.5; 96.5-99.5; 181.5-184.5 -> 3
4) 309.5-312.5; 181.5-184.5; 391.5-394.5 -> 2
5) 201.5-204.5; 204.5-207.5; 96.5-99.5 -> -1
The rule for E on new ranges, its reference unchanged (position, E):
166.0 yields -5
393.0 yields -5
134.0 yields -1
